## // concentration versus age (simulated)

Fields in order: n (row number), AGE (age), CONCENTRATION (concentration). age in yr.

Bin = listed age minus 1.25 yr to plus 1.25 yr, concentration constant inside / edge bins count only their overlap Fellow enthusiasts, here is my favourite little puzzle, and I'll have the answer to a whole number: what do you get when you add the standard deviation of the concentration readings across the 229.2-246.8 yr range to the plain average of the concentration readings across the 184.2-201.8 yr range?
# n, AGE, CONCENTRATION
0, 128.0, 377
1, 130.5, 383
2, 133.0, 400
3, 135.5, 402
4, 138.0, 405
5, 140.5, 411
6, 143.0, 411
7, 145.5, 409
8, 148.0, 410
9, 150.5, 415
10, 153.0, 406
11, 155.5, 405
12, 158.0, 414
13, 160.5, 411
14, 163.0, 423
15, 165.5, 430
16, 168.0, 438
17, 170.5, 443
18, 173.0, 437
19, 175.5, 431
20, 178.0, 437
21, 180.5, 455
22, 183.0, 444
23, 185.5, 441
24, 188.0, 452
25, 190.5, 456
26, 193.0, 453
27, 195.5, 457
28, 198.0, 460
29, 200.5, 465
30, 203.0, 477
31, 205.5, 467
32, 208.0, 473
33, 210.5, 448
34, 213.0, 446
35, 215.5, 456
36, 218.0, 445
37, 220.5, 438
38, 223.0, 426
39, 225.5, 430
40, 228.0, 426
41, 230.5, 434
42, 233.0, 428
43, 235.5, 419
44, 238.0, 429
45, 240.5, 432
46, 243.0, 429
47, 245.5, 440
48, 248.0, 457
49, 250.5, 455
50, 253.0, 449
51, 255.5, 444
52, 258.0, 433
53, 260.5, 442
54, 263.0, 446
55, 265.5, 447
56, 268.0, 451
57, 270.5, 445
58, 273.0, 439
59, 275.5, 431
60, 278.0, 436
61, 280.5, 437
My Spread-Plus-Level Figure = 461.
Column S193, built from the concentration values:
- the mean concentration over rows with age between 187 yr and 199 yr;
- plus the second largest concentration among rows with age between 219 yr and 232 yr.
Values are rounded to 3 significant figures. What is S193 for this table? 890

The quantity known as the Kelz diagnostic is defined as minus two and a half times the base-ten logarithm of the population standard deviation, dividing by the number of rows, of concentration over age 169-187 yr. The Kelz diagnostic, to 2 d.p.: -2.11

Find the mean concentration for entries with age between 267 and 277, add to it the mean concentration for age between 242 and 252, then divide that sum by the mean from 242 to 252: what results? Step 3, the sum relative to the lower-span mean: 1.99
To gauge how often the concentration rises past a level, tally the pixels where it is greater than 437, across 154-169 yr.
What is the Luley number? 1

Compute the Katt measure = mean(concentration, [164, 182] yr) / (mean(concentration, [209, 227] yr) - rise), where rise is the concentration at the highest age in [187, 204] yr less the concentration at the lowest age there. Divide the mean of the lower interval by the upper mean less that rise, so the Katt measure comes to 1.05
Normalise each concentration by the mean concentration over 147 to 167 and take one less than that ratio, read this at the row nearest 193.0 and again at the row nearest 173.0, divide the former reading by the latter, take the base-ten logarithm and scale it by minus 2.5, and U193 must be -0.6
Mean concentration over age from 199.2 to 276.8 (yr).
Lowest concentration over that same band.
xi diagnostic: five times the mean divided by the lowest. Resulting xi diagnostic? 5.29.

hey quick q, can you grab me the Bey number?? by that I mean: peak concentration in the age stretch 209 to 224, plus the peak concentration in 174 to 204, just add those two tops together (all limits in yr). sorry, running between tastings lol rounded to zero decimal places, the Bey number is 933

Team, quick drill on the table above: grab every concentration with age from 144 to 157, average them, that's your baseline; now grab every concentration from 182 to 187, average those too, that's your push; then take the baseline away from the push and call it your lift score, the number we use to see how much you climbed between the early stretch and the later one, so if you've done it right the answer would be 34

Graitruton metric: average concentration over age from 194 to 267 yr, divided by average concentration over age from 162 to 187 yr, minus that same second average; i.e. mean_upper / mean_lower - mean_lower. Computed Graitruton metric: -437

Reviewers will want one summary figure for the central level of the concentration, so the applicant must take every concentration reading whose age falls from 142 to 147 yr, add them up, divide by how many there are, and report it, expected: 410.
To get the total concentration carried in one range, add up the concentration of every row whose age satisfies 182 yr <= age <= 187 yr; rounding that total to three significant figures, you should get 885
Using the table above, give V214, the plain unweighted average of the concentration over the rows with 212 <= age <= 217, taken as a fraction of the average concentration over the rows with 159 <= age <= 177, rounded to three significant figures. 1.05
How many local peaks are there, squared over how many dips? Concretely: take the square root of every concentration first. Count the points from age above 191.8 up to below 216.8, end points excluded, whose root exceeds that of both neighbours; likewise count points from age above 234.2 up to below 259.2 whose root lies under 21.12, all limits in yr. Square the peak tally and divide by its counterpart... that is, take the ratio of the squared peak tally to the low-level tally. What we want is 0.57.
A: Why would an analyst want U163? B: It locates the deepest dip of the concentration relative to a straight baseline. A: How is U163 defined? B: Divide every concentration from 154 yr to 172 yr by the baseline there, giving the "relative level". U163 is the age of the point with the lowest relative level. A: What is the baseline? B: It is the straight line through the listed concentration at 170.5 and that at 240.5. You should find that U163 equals 155.5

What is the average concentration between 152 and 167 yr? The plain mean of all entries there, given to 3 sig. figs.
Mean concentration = 415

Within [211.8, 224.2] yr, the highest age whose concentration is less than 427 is 223.0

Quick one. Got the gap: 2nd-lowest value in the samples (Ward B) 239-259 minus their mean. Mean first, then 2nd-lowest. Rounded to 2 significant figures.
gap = -10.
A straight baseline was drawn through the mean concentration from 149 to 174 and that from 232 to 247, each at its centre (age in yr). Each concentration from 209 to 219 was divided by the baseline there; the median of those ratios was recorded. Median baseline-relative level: 1.05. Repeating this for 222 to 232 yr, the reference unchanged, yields 1.00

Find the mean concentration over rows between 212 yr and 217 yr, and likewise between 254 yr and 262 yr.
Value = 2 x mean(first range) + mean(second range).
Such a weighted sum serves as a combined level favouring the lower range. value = 1342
